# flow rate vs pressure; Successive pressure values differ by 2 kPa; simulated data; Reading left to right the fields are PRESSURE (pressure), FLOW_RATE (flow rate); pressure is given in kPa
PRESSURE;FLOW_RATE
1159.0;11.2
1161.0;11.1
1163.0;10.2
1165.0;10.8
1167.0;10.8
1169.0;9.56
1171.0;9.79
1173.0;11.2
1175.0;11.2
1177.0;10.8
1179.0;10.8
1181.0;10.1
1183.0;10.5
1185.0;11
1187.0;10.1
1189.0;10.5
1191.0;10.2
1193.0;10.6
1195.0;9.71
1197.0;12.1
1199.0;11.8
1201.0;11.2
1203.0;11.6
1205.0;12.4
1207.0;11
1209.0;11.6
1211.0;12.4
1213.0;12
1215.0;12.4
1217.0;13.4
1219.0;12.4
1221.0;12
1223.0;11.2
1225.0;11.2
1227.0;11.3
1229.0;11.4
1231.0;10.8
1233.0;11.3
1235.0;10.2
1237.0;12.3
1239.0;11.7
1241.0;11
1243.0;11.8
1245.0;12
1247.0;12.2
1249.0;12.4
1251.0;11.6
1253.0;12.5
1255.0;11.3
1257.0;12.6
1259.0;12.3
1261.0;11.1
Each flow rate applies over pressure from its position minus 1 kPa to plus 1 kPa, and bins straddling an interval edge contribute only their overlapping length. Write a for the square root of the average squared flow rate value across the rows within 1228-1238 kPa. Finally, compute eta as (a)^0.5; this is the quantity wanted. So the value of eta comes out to 3.35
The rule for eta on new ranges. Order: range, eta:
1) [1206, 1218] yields 3.49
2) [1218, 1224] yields 3.45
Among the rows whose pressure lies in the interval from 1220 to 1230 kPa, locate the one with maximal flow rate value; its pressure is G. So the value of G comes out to 1221.0 kPa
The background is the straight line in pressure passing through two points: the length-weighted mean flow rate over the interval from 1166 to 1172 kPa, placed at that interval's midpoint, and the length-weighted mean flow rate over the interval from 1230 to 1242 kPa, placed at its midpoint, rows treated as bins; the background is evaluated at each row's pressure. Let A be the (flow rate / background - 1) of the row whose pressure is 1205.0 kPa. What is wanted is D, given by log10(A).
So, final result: -0.8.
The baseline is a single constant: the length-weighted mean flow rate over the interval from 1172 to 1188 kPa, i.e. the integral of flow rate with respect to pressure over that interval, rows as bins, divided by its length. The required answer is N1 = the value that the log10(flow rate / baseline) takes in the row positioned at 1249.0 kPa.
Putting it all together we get 0.064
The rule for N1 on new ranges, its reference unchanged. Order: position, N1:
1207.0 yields 0.012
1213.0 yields 0.049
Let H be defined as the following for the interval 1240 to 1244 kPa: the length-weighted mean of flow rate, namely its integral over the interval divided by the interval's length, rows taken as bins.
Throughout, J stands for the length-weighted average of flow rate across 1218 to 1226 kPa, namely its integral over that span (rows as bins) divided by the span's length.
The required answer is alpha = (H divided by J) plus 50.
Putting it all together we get 51.0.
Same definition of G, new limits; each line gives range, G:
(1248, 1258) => 1257.0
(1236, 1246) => 1237.0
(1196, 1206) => 1205.0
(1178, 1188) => 1185.0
